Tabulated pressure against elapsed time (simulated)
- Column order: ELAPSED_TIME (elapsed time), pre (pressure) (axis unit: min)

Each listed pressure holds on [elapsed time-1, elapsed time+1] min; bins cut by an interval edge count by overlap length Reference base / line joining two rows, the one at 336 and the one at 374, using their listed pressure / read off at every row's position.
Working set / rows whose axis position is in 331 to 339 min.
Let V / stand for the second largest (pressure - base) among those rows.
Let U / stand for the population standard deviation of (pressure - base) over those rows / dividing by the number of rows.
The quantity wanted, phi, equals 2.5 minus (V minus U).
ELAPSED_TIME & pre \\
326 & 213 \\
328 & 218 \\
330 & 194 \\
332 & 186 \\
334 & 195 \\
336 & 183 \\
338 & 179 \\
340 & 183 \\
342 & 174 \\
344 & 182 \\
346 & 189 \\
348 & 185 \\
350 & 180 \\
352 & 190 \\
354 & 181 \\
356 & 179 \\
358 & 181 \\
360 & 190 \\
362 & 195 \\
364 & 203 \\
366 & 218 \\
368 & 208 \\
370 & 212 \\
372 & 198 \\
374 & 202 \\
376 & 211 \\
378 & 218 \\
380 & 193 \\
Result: 4.1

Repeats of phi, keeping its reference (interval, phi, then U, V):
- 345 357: 9.0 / 5.5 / -1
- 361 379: -4.3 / 7.2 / 14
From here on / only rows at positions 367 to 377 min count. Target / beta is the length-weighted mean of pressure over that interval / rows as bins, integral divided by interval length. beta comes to 206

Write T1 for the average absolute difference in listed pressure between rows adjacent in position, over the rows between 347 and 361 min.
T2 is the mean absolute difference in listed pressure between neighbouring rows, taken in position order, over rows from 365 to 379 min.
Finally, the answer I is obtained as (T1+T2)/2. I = 7.1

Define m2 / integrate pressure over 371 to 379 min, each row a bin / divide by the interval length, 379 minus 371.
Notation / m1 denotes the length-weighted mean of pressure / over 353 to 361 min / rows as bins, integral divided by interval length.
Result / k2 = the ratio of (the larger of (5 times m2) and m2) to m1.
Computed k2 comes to 5.7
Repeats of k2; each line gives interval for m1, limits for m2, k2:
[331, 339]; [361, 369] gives 5.5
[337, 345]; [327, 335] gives 5.5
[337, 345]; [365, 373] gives 5.8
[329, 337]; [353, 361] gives 4.8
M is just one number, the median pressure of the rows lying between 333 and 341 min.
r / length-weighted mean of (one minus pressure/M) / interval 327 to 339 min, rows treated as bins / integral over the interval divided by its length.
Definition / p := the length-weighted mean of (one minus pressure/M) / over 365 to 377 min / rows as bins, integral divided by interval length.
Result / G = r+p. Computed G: -0.19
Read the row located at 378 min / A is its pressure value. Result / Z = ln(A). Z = 5.38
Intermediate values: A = 218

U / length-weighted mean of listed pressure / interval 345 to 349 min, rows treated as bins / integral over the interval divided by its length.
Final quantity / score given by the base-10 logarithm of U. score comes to 2.272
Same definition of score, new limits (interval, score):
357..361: 2.268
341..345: 2.250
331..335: 2.280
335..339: 2.258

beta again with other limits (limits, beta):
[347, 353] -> 185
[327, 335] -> 198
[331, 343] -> 183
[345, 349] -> 187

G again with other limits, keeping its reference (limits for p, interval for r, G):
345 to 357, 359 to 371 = -0.12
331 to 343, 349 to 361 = 0.00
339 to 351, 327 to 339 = -0.05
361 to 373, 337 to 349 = -0.12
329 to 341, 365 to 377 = -0.16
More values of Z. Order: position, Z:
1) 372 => 5.29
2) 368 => 5.34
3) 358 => 5.20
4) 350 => 5.19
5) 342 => 5.16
